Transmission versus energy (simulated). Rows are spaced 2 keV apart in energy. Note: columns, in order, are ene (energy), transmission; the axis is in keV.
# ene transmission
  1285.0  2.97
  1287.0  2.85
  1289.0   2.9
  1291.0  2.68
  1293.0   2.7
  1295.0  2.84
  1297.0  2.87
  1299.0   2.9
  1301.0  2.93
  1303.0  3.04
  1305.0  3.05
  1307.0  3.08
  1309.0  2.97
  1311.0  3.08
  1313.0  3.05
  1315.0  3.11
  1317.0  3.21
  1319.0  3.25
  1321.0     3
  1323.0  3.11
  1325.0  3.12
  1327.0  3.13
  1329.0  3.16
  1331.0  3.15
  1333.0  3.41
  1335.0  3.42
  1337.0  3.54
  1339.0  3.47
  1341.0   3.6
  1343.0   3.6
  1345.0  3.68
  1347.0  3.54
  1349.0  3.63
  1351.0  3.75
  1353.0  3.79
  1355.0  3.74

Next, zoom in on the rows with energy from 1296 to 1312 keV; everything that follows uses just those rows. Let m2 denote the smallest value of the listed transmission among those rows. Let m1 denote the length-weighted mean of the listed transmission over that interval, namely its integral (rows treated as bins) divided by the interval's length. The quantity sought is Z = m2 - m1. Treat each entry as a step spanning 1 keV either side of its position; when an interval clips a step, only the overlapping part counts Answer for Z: -0.120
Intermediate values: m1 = 2.99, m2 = 2.87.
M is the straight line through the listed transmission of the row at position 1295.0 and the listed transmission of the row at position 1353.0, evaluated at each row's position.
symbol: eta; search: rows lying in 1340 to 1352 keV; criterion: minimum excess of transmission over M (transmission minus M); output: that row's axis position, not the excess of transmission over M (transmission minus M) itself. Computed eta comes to 1347.0 keV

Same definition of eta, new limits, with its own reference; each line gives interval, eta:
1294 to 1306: 1301.0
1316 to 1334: 1331.0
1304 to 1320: 1309.0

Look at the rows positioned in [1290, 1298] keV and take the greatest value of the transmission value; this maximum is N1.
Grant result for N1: 2.87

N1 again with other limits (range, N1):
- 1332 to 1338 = 3.54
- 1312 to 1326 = 3.25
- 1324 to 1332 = 3.16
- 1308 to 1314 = 3.08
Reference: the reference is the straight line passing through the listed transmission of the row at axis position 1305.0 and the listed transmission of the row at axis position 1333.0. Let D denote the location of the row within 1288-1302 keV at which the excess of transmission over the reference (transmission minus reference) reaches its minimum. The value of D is 1293.0 keV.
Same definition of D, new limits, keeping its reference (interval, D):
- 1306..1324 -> 1321.0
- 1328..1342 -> 1331.0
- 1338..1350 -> 1347.0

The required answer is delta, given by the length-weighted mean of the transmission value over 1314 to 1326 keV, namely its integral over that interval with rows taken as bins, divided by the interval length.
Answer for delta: 3.13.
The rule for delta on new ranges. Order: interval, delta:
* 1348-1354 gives 3.72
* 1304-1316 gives 3.06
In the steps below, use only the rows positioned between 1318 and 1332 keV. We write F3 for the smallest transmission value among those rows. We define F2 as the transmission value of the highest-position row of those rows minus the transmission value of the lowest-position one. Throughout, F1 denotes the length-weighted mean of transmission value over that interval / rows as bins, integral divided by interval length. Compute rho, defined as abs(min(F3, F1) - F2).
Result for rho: 3.1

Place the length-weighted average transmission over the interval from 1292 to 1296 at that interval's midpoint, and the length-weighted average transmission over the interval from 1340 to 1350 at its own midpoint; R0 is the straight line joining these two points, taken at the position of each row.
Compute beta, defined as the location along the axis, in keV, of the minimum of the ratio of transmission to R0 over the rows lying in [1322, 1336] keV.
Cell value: 1331.0 keV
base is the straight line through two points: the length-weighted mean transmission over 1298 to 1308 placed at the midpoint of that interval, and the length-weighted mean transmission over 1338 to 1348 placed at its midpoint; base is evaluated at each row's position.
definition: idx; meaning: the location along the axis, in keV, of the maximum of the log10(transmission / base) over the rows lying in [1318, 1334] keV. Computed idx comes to 1319.0 keV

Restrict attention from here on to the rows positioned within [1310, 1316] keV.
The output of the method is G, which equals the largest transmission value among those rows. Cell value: 3.11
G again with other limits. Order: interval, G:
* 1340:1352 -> 3.75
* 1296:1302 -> 2.93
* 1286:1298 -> 2.9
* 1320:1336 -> 3.42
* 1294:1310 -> 3.08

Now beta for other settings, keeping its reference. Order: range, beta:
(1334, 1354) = 1347.0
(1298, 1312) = 1309.0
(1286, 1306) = 1293.0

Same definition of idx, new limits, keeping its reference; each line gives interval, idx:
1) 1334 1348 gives 1345.0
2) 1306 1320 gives 1307.0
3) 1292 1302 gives 1301.0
